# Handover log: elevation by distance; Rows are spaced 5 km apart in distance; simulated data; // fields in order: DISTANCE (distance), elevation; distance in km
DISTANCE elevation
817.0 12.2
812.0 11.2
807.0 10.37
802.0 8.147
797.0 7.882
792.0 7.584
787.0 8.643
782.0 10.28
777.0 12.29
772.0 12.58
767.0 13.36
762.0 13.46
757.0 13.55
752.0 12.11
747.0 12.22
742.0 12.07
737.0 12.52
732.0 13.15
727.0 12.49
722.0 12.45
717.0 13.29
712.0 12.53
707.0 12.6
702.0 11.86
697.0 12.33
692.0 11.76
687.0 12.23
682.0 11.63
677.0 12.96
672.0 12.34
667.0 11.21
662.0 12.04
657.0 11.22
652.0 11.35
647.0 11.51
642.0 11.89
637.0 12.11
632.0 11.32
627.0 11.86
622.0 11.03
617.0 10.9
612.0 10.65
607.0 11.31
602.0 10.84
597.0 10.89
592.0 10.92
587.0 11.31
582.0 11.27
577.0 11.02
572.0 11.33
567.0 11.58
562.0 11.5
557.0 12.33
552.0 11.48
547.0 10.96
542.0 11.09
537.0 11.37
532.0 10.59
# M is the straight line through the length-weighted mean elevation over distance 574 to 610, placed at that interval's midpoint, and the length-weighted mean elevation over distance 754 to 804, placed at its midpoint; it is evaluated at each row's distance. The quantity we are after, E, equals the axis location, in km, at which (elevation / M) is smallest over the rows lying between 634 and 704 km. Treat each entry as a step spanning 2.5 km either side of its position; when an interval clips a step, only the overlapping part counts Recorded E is 657.0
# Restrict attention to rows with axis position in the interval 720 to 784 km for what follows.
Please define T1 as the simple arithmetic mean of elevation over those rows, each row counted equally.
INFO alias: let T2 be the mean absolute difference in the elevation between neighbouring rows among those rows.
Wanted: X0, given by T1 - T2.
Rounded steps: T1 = 12.5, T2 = 0.6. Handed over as 11.9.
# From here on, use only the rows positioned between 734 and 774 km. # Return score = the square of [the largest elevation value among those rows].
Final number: 184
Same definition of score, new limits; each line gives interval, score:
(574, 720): 177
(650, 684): 168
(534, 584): 152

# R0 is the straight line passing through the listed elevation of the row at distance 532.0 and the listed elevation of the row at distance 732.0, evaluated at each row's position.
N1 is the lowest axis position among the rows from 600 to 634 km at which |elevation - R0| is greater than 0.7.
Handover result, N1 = 612.0 km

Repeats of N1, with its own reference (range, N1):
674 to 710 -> 682.0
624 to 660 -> 652.0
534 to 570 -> 537.0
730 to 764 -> 742.0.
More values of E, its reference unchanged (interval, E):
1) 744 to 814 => 792.0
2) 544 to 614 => 612.0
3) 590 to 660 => 612.0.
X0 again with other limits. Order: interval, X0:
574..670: 10.9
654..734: 11.6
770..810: 8.6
